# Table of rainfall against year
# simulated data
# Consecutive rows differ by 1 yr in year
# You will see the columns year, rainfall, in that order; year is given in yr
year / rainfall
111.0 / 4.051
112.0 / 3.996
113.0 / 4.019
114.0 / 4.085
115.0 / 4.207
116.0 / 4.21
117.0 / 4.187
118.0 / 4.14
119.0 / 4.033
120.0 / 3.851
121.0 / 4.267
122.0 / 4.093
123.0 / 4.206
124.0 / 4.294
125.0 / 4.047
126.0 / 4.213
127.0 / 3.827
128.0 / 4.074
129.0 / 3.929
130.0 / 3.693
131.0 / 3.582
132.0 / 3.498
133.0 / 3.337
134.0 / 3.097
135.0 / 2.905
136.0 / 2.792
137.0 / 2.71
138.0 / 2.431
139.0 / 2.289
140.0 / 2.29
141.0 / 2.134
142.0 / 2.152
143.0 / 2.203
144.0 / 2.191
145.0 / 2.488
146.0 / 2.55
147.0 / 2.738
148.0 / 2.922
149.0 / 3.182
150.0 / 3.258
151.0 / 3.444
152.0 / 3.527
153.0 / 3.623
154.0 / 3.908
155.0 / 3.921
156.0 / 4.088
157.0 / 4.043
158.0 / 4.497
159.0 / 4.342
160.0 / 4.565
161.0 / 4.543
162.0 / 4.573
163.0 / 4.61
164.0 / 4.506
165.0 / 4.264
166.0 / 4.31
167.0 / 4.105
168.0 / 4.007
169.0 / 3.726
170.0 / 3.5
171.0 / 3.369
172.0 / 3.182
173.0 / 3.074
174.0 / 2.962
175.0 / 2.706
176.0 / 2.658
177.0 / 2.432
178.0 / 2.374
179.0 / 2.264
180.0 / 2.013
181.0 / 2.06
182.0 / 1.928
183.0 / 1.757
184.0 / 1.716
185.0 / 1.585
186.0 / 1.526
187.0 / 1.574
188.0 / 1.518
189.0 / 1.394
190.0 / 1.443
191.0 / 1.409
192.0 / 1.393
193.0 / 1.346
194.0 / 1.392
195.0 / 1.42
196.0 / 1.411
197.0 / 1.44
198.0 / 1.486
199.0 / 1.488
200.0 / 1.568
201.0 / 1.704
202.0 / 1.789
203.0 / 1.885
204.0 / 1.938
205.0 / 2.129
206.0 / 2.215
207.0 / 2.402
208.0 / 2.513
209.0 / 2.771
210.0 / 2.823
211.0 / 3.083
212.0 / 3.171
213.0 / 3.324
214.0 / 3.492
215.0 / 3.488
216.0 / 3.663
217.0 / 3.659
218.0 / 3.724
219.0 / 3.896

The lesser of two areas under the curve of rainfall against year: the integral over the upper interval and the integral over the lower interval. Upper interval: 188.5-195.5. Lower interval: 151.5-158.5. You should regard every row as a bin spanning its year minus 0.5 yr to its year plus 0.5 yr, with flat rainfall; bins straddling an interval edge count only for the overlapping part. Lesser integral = 10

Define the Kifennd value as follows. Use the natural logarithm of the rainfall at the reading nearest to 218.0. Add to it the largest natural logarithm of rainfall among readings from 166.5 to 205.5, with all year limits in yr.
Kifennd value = 2.7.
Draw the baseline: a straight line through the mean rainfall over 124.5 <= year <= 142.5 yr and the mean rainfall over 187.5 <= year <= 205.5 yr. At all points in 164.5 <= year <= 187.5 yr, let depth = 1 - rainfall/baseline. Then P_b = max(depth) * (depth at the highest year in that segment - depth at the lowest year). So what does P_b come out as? 0.16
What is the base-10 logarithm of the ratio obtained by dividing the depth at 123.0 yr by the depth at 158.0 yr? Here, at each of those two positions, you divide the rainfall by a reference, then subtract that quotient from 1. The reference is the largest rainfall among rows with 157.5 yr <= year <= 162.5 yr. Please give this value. 0.7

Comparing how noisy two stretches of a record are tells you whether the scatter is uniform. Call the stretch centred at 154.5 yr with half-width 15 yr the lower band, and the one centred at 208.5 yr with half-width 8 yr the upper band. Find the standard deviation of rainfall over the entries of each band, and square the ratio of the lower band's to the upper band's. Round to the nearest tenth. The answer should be 1.7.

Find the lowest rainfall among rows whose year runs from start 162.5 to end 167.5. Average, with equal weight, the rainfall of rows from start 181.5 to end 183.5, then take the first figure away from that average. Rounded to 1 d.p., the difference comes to -2.3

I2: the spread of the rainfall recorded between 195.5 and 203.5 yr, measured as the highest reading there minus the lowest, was 0.5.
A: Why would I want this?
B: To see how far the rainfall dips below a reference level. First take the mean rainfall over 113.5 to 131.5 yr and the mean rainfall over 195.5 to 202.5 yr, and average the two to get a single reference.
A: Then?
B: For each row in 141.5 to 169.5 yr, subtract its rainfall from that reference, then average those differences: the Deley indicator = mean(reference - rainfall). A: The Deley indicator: -0.8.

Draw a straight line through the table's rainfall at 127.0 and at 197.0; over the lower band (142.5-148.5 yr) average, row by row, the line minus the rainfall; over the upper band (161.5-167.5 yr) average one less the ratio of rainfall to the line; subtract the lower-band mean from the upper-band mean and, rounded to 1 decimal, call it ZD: -1.4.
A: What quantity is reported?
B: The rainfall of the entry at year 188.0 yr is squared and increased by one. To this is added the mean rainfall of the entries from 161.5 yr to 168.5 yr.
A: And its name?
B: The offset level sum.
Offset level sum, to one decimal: 7.6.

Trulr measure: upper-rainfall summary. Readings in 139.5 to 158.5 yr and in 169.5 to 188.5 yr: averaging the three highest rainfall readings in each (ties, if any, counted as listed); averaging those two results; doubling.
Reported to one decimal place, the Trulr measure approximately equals 7.6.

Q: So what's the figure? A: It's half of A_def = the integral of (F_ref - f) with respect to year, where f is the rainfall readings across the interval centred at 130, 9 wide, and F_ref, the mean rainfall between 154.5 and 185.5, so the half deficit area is -2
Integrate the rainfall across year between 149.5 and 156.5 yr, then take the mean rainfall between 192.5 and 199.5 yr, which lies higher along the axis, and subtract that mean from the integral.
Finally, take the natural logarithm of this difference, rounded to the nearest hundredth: 3.19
